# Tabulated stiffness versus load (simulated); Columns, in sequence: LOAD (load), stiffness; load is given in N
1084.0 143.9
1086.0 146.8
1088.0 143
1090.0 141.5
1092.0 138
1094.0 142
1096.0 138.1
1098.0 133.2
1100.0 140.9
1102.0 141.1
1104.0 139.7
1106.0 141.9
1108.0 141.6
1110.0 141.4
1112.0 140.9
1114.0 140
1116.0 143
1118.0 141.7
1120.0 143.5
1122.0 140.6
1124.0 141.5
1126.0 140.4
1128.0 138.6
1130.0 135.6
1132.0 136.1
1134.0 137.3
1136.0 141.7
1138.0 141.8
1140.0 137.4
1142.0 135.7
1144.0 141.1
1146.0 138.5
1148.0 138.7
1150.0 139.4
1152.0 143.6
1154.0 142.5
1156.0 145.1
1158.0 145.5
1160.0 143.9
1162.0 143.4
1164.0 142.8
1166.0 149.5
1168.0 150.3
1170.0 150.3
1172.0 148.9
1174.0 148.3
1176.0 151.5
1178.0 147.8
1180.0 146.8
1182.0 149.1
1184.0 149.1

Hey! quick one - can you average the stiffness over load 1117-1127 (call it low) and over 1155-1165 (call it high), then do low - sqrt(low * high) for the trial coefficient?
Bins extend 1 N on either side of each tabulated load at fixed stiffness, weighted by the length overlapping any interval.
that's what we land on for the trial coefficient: -1.3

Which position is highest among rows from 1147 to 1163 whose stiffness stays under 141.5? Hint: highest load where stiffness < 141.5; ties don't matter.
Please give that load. 1150.0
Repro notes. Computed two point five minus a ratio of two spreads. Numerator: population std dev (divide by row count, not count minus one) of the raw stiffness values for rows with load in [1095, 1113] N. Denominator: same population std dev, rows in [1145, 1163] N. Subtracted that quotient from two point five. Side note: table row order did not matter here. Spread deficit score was 1.49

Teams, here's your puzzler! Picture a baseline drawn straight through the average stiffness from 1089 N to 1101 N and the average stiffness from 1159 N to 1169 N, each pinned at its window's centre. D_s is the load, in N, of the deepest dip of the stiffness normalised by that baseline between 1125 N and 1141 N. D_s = 1130.0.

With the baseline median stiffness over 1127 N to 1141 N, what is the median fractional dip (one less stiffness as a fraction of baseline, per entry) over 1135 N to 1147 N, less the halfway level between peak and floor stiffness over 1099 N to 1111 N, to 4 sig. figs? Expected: -140.8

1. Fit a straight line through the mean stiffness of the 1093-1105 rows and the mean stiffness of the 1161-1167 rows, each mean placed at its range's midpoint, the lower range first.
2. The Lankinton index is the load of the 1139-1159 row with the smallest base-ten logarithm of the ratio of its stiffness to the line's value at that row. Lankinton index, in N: 1142.0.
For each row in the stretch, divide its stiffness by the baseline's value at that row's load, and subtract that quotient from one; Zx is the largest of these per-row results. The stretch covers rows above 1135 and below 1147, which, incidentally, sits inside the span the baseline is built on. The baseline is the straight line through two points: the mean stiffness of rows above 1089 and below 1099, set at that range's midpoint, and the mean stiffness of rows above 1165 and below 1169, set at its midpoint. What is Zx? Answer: 0.071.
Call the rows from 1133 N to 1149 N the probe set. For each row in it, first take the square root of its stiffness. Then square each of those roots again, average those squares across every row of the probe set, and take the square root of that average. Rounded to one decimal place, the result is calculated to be 11.8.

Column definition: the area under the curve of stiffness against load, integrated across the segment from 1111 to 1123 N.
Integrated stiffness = 1699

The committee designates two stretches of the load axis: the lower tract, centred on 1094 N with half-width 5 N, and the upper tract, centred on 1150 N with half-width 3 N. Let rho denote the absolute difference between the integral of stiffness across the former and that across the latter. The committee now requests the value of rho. 542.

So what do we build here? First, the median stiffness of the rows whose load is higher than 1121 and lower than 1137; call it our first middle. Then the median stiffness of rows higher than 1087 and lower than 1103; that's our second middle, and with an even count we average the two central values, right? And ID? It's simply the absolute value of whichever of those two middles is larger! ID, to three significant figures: 141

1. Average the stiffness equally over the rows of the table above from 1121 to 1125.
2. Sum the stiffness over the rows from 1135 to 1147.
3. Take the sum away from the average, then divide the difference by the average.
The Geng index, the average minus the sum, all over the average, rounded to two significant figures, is -4.9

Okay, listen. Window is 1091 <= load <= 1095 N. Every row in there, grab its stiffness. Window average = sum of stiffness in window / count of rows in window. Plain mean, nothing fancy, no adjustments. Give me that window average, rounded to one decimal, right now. 140.0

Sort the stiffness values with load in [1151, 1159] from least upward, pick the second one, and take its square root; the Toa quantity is 12.0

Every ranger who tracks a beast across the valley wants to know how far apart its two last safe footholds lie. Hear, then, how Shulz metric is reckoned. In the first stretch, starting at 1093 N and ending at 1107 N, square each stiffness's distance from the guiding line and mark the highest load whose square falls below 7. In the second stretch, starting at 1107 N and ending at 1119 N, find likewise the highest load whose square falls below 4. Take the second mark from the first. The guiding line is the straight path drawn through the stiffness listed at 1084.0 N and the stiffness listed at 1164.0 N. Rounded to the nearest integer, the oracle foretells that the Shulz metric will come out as -12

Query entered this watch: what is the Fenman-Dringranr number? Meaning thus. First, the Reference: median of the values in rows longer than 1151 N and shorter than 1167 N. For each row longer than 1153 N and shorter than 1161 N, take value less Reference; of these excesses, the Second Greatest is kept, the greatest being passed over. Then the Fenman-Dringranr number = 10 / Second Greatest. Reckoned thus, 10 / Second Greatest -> 7.4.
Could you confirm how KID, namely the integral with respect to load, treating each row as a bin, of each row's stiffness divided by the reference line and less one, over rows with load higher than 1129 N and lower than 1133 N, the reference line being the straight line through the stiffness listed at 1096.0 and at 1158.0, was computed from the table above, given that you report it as -0.18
